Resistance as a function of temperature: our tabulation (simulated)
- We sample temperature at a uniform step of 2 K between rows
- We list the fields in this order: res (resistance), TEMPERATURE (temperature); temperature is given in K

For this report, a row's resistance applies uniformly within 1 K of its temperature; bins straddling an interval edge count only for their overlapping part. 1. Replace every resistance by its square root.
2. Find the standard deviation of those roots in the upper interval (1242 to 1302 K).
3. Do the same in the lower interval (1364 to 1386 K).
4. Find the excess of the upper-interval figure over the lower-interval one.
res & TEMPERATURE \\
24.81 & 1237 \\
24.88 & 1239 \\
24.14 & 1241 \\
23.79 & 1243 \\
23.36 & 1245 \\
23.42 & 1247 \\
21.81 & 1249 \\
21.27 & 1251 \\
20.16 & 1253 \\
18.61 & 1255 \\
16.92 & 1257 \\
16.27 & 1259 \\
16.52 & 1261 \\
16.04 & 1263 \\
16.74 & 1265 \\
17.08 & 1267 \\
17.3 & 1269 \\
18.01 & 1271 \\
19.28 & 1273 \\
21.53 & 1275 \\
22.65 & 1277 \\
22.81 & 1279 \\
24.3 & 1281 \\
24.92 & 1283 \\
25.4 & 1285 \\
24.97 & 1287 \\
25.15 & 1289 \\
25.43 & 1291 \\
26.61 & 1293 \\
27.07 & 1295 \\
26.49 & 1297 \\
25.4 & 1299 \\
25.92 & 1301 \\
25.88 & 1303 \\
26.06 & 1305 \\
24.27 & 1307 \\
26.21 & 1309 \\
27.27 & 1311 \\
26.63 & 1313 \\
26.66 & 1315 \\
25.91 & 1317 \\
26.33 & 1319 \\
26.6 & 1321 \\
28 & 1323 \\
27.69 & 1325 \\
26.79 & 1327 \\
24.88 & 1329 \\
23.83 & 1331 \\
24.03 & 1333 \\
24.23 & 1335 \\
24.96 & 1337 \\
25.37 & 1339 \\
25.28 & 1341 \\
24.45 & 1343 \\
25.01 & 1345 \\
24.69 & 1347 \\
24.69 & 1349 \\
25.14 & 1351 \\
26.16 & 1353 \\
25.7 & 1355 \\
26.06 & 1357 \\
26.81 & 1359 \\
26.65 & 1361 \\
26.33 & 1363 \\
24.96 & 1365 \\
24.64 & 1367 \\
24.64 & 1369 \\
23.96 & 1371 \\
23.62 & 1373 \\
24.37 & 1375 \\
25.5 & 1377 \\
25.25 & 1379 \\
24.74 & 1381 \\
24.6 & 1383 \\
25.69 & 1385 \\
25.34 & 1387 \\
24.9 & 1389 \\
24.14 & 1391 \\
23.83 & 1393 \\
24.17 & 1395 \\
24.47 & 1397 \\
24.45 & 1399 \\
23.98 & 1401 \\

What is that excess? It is 0.34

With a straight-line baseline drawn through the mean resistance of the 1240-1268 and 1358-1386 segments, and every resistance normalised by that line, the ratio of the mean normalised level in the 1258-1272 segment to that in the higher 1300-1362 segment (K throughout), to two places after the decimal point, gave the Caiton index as 0.75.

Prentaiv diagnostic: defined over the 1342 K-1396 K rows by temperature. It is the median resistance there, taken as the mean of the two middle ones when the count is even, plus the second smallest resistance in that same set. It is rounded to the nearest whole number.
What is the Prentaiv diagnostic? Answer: 49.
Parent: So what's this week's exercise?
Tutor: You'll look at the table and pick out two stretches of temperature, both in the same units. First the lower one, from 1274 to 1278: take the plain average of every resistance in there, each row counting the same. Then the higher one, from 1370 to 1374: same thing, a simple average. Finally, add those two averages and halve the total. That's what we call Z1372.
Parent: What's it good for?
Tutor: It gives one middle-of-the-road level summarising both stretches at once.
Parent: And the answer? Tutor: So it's 22.9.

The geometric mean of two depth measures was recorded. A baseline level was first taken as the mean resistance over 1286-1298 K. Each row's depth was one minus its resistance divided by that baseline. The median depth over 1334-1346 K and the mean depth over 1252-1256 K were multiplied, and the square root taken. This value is 0.10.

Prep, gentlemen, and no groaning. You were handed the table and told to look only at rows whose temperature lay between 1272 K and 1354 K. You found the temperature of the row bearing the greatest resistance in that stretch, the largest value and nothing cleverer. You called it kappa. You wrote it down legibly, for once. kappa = 1323 K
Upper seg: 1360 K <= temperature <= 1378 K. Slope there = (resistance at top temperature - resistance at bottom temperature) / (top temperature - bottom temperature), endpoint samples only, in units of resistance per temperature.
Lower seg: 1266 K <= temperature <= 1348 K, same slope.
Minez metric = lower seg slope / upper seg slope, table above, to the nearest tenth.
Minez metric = -1.3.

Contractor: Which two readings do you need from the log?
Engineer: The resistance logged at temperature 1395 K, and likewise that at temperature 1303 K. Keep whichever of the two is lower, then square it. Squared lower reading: 584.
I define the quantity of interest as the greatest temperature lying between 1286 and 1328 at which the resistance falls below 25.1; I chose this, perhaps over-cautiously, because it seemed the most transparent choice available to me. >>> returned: 1307 K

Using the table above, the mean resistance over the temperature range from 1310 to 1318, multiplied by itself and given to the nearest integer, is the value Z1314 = 708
